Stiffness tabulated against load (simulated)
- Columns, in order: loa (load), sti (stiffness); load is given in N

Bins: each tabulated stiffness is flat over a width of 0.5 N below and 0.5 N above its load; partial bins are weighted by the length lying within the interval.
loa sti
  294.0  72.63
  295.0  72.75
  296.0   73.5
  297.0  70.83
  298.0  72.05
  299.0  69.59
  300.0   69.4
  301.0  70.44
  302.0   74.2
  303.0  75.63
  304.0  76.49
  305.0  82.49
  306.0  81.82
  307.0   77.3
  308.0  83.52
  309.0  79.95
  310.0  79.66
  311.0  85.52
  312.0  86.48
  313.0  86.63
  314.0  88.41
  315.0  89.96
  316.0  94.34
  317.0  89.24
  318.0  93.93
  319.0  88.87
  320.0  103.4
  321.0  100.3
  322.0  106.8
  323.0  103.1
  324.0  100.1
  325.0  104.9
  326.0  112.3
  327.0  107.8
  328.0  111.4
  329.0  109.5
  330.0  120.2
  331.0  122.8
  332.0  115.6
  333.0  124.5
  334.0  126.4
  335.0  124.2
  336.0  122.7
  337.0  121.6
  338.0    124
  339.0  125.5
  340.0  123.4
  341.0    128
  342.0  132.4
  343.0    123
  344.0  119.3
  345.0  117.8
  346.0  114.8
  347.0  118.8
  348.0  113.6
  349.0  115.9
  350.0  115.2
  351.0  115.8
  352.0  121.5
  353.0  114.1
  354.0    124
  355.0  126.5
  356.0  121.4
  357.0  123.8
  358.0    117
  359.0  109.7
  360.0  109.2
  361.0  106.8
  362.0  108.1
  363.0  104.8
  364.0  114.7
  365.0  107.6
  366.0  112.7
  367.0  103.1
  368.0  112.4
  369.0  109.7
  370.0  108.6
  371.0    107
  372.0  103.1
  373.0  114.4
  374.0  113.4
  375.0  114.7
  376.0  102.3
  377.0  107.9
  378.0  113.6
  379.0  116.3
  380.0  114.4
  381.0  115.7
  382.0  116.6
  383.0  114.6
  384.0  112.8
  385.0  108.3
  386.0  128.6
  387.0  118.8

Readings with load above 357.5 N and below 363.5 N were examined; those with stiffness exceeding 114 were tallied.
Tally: 1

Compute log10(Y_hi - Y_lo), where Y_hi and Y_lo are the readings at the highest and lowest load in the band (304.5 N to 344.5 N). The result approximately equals 1.6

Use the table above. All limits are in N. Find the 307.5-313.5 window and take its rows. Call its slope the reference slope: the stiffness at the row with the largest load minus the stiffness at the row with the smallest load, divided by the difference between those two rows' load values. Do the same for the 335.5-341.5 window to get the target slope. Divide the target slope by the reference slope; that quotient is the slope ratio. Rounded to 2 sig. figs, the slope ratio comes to 1.7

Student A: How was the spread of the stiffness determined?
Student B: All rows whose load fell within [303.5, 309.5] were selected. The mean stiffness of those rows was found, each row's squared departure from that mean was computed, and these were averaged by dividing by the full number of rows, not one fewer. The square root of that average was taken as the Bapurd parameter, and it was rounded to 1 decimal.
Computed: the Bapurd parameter 2.6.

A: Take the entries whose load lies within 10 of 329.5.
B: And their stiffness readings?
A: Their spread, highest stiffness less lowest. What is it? 26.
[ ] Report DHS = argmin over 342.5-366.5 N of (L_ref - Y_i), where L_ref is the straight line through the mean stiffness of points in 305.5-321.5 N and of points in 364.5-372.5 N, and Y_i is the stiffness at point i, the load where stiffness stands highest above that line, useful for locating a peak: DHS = 343.0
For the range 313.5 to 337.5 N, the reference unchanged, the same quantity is 334.0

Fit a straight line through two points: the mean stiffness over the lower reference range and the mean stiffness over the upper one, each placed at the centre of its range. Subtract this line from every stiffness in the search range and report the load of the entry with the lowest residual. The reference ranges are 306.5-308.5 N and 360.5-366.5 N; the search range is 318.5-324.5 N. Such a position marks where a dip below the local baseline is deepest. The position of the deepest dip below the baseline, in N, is 319.0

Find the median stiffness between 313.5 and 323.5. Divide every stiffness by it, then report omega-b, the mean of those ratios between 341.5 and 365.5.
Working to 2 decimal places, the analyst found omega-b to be 1.24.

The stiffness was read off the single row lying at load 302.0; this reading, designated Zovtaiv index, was 74.2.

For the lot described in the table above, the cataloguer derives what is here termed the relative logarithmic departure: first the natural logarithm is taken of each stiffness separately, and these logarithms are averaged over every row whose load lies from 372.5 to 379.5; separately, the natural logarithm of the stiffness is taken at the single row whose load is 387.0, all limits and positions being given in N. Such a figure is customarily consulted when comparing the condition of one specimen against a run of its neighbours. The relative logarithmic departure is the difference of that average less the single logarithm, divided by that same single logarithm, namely -0.01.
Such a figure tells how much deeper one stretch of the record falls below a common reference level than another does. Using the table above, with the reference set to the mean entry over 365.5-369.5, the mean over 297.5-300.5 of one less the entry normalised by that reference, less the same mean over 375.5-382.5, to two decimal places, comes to 0.38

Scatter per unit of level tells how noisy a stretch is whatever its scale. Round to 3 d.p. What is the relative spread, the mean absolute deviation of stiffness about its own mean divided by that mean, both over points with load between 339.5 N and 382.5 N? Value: 0.046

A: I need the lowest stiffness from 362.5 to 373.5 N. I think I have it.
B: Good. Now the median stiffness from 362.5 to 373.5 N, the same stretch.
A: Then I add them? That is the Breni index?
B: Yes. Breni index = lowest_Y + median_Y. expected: 212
